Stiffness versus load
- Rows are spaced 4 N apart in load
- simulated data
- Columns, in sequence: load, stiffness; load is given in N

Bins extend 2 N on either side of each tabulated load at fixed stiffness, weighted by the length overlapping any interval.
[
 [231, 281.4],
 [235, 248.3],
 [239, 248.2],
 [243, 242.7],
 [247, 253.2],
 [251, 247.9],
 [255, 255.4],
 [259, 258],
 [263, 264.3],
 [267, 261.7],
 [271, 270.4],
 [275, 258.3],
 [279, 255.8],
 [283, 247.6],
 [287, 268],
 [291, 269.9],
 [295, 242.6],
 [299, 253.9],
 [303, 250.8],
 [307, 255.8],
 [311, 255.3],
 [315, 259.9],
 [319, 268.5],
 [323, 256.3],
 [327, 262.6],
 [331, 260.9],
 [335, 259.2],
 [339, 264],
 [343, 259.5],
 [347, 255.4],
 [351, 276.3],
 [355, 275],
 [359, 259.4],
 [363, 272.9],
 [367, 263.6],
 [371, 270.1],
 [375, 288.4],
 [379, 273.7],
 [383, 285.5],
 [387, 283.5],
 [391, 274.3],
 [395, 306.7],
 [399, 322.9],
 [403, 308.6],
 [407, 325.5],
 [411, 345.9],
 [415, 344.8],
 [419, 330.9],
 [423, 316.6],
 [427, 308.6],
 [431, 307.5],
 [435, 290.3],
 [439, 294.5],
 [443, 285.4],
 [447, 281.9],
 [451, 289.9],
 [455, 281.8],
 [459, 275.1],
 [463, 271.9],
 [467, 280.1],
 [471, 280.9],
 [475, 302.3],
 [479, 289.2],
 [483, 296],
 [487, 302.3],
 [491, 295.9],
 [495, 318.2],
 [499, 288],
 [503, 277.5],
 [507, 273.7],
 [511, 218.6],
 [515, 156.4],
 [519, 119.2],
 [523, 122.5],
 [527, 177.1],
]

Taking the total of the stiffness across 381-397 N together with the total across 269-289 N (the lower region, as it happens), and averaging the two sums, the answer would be 1225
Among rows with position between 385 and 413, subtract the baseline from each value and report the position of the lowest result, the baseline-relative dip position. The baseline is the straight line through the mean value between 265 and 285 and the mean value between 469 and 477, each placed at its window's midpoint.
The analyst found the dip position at 391 N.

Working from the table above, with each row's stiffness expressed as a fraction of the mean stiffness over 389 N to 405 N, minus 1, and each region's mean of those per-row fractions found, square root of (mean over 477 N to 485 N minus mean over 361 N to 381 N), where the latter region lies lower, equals 0.25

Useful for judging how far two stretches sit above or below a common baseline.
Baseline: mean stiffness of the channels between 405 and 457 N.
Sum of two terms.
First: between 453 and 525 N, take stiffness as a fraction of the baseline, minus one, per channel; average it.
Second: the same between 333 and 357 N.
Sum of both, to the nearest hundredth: -0.30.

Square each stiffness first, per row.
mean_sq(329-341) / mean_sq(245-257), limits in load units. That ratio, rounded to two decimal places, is 1.07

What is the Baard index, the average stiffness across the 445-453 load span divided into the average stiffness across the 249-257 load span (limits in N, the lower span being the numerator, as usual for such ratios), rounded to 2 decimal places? 0.88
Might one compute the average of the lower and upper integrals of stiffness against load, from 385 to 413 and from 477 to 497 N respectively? 7338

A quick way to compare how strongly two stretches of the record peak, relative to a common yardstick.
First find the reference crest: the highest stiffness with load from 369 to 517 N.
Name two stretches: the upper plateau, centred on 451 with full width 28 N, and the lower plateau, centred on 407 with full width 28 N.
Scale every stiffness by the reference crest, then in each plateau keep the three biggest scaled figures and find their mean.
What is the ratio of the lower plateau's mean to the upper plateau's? 1.17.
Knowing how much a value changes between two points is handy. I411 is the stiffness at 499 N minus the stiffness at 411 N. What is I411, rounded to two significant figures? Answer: -58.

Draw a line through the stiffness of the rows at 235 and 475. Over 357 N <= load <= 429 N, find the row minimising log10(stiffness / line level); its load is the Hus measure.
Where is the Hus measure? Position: 359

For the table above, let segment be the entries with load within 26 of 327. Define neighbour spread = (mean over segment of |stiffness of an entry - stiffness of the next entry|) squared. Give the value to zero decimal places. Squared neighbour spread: 39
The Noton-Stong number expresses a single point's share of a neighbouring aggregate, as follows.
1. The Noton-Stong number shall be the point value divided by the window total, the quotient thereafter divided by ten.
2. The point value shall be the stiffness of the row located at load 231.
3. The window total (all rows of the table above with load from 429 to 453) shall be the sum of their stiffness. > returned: 0.016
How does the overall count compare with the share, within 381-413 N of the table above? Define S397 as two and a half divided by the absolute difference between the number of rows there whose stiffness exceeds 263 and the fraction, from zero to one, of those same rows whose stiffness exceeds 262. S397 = 0.4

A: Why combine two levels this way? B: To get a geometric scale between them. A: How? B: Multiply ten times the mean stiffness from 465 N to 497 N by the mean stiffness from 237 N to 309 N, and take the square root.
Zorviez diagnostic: 870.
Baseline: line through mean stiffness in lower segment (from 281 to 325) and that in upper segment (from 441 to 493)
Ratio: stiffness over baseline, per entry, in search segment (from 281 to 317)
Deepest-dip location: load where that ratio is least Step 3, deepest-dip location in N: 295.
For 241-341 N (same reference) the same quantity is 295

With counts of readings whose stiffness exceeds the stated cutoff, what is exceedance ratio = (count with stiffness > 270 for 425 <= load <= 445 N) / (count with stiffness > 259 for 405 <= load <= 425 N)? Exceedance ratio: 1.00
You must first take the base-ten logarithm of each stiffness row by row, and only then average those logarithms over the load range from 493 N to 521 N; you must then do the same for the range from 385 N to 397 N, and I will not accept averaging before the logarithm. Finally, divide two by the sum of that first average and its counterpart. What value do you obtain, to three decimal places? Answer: 0.416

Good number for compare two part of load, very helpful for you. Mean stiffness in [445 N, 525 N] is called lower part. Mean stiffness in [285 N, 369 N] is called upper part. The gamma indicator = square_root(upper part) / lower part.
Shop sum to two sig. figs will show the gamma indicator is 0.062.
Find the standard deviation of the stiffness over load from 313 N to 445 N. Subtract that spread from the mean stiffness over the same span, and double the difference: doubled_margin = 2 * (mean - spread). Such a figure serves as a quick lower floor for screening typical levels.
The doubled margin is 520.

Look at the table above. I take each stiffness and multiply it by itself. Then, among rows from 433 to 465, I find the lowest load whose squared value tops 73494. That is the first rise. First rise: 435 N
